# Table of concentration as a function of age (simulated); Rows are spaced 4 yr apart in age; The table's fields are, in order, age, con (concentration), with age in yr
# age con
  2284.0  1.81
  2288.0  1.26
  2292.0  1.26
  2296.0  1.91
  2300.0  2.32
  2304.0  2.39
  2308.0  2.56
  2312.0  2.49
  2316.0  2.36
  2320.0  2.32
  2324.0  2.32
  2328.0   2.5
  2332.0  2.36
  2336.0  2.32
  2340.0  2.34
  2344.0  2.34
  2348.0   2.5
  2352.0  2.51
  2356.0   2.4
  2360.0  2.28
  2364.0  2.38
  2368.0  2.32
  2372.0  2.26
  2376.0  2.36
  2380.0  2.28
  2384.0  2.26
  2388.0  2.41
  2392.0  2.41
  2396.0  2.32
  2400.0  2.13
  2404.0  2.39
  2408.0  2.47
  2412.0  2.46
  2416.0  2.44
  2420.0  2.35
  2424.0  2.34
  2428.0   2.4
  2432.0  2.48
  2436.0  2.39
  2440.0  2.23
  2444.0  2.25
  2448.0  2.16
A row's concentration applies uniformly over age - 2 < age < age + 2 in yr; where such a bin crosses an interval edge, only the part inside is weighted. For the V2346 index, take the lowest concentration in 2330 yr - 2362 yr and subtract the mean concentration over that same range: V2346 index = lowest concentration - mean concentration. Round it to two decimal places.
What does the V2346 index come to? -0.10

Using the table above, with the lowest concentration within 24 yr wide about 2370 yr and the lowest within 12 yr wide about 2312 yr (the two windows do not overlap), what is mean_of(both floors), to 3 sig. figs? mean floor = 2.31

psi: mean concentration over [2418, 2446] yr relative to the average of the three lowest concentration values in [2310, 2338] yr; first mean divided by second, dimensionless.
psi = 1.01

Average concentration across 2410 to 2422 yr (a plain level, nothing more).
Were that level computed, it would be 2.42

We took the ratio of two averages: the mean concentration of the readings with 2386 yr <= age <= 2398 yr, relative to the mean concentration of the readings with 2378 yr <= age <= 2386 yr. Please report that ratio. 1.05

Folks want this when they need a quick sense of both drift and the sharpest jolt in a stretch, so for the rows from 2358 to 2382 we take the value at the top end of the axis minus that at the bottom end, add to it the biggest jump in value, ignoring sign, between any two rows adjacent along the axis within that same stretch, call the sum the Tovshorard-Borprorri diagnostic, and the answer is 0.10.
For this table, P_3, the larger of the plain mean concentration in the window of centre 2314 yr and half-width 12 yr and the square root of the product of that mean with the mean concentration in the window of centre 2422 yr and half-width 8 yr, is 2.41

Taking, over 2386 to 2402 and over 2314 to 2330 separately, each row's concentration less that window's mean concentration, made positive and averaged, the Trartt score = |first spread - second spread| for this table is 0.031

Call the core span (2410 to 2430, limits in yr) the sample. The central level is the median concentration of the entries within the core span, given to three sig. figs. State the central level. 2.40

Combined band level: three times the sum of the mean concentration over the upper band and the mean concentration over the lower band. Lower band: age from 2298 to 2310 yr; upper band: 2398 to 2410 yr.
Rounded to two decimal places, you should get 14.26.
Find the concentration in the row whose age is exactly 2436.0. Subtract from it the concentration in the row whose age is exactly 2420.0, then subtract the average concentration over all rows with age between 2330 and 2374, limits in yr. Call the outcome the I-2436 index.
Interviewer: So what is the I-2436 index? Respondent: -2.32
